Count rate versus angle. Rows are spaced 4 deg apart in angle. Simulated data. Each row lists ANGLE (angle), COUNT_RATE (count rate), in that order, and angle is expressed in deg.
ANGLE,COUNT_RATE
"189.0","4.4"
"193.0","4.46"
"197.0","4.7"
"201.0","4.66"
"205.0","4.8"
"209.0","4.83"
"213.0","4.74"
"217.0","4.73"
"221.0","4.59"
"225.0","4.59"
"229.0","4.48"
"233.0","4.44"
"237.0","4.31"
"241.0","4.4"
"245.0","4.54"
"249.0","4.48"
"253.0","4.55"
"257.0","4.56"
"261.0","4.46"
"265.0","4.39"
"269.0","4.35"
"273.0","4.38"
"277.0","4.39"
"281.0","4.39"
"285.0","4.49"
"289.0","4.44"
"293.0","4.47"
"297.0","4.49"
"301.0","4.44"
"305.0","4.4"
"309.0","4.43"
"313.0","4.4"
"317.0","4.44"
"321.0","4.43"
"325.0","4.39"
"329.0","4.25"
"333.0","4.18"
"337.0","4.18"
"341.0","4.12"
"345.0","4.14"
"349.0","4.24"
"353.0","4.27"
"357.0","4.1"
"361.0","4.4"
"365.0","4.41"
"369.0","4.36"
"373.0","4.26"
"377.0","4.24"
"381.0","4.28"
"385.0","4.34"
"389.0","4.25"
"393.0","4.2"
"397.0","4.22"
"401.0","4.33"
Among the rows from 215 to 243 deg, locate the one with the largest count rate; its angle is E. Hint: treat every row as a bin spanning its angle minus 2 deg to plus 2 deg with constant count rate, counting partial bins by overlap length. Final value 217.0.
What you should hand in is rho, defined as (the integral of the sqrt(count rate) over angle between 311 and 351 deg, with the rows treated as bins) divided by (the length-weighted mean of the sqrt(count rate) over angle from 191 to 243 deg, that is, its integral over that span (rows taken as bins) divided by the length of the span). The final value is 39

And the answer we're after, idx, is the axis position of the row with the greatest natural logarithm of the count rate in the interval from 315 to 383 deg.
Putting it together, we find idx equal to 317.0 deg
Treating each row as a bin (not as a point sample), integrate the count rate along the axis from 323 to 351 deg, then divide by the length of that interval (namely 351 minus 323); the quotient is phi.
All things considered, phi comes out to 4.21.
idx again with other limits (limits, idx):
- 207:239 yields 209.0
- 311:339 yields 317.0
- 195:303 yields 209.0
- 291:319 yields 297.0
